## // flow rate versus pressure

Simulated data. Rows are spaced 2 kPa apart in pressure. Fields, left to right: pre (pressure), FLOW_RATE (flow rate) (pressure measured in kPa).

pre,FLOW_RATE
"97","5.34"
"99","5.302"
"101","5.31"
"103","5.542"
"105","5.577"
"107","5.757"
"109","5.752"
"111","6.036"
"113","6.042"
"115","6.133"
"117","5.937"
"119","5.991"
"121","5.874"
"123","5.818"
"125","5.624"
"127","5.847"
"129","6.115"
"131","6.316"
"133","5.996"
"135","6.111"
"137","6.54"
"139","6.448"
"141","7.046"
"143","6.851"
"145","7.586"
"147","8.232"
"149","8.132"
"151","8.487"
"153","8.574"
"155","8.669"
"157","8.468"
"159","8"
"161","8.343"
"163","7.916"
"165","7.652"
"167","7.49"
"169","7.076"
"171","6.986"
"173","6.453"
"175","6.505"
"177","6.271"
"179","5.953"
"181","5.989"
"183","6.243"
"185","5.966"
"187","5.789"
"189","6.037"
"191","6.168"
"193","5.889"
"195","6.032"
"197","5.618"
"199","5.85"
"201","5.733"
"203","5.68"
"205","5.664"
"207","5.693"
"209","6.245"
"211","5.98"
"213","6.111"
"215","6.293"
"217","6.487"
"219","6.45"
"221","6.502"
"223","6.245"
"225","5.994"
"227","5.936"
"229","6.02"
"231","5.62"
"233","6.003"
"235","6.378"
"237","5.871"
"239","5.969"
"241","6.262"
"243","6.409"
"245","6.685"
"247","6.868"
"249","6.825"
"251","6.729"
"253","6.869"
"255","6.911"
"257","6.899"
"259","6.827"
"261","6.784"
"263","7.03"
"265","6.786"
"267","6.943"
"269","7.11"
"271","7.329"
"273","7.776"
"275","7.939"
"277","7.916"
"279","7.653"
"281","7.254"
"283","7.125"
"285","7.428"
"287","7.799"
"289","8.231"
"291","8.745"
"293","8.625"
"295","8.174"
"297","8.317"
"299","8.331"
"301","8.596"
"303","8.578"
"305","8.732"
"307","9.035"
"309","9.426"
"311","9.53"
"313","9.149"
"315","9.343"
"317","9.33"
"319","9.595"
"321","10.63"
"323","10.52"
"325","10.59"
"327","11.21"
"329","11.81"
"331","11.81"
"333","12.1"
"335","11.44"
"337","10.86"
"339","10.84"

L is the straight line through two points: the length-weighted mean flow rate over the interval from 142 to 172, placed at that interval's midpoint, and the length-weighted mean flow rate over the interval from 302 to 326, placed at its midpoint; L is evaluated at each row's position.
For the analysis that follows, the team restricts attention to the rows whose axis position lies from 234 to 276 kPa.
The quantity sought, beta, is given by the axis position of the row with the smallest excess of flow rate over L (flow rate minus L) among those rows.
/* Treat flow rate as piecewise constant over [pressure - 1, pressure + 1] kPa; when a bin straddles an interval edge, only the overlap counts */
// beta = 237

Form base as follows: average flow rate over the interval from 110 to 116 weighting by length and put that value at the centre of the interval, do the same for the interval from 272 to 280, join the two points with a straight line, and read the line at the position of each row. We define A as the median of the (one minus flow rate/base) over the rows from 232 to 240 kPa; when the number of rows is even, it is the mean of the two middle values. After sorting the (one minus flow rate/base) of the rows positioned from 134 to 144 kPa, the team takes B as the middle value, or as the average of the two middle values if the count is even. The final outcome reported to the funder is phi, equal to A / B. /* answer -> -6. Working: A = 0.19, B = -0.03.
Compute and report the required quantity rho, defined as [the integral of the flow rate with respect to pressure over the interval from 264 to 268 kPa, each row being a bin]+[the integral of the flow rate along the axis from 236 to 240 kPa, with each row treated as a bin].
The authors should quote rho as 51.1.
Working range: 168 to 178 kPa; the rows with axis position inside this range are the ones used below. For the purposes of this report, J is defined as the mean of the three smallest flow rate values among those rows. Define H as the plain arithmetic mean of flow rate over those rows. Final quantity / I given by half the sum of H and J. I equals 6.5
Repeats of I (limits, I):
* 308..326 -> 9.5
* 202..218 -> 5.8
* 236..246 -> 6.1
